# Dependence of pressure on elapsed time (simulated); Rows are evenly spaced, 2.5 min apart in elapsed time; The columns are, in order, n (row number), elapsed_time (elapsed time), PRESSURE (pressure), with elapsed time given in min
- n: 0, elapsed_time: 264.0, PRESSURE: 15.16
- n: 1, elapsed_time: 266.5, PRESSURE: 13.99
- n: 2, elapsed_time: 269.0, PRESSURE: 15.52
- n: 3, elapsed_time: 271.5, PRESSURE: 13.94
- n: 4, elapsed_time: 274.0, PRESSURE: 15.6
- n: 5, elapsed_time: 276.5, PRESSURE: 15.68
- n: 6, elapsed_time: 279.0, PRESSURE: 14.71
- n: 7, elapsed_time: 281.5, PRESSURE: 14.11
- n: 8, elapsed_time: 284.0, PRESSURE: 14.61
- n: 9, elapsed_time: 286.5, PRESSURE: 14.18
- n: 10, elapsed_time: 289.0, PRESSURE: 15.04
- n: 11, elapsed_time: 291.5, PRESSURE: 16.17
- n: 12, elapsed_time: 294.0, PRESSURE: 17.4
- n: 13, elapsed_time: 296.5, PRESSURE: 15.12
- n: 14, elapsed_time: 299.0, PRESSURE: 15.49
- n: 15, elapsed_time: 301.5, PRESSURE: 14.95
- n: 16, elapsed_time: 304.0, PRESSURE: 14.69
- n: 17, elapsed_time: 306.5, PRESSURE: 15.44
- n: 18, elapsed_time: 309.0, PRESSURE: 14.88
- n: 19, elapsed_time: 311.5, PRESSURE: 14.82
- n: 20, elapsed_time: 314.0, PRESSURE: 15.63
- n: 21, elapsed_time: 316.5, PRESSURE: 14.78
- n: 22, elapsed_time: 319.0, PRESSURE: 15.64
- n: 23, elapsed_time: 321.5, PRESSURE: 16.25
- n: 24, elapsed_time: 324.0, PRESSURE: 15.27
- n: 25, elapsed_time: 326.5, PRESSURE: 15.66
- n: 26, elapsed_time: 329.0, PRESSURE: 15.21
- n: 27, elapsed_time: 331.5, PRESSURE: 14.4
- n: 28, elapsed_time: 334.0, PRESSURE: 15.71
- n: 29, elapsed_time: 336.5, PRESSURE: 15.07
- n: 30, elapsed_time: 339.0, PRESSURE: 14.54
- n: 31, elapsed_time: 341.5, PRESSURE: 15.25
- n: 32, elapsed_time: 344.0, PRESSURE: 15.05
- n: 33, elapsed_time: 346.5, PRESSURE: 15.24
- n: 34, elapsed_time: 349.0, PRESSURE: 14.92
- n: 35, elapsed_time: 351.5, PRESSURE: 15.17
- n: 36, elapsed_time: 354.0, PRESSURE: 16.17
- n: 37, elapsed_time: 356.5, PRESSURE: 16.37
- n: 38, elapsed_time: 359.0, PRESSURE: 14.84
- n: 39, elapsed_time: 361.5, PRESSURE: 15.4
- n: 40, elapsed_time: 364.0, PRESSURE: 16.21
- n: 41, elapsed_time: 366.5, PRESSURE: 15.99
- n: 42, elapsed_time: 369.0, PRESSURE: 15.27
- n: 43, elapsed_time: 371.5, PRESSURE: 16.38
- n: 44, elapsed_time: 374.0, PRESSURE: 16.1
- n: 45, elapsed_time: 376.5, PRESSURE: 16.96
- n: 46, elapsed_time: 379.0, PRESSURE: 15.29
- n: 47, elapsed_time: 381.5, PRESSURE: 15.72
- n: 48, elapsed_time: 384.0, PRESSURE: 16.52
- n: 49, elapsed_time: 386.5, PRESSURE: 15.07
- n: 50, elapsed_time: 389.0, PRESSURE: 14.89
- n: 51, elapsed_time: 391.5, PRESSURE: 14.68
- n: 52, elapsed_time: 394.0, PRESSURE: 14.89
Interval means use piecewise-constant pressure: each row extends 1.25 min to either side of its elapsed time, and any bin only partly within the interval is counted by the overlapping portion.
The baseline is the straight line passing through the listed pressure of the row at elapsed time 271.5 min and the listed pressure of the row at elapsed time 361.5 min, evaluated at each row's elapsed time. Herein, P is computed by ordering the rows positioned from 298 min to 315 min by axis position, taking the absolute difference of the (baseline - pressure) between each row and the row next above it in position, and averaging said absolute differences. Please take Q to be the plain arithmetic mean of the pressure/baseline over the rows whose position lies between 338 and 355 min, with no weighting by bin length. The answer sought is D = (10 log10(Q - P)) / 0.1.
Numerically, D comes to -31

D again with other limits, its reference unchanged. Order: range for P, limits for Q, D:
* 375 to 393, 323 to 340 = -68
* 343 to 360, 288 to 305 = -29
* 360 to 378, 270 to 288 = -42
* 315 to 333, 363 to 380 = -46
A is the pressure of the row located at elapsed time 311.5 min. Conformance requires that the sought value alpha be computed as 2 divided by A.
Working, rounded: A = 14.82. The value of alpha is 0.135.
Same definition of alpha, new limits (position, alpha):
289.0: 0.133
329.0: 0.131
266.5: 0.143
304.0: 0.136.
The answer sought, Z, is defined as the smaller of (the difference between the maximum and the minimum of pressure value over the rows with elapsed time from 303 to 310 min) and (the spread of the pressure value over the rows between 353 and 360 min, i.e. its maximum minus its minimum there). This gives 0.75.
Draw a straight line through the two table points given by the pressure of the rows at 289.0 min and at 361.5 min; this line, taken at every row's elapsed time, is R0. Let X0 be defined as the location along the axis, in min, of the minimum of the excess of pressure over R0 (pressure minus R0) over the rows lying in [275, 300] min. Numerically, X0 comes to 281.5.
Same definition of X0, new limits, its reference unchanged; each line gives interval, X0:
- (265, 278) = 271.5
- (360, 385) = 379.0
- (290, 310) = 304.0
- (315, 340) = 331.5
